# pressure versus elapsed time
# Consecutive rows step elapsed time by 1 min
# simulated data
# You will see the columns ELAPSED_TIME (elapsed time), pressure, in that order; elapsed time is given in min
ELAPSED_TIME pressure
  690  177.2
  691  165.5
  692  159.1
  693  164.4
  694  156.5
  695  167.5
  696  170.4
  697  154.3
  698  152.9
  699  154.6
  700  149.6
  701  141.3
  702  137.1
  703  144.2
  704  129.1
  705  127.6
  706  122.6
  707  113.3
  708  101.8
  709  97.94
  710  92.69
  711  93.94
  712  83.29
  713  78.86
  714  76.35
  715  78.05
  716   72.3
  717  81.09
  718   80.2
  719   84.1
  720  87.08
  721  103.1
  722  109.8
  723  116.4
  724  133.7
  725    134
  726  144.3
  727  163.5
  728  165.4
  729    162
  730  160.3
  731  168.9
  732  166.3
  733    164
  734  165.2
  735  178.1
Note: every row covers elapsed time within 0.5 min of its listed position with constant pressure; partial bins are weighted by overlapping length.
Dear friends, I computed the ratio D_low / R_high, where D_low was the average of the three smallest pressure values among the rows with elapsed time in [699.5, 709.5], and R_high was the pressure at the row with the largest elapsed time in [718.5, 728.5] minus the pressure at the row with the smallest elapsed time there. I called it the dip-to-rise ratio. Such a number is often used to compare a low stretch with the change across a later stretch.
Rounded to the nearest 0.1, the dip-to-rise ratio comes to 1.3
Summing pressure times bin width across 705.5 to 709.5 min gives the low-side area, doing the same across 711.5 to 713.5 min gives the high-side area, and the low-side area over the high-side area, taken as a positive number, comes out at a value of 2.7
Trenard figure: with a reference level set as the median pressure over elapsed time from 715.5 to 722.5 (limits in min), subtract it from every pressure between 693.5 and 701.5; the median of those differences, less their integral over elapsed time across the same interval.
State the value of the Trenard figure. -504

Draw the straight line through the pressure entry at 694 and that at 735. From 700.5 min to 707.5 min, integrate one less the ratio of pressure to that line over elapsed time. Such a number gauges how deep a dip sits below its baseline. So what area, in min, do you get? 1.3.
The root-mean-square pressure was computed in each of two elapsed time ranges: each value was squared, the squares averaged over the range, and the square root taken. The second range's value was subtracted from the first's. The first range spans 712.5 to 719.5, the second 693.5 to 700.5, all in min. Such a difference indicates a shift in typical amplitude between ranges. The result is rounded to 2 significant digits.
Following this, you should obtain -79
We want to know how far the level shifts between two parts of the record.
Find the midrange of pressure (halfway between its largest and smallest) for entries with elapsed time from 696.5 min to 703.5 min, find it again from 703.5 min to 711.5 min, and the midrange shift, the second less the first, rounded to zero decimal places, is -35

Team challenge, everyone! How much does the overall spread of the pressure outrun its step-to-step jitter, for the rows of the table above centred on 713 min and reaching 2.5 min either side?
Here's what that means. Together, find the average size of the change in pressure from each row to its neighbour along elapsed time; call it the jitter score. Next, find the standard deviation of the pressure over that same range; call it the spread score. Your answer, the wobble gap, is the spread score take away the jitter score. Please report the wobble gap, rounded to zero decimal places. 2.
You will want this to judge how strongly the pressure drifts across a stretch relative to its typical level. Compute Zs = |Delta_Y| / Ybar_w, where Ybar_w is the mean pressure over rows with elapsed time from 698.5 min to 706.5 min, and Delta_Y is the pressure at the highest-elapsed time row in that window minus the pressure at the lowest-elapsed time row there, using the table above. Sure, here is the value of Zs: 0.23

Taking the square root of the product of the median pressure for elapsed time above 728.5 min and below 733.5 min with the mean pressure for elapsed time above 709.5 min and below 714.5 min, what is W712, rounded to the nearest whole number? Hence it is 118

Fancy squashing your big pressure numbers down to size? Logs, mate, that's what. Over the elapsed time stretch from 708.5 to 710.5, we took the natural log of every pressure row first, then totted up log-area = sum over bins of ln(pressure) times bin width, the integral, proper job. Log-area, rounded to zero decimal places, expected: 9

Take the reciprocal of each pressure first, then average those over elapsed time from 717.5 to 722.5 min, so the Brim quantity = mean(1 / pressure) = 0.0109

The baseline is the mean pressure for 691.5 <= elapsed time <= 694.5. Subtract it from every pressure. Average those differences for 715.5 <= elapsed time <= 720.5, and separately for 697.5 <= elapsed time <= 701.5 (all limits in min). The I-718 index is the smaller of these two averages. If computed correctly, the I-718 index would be -79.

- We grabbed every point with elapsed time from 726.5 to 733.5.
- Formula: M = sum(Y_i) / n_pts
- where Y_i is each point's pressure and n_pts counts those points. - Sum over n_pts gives 164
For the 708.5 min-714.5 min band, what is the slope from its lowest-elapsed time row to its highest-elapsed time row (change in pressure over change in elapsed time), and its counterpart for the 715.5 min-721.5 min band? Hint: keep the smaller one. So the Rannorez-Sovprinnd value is -4.3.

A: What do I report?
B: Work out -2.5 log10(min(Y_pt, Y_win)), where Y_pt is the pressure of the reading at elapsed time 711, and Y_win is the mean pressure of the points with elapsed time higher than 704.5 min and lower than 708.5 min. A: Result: -4.93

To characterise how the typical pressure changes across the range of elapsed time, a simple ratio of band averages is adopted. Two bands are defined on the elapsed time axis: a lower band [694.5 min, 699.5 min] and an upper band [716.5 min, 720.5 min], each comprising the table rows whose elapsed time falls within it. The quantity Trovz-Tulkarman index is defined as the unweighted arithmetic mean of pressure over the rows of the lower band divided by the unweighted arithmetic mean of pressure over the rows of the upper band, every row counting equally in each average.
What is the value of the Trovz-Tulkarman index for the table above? 1.9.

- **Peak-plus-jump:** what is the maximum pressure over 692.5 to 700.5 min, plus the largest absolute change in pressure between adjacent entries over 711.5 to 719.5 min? 179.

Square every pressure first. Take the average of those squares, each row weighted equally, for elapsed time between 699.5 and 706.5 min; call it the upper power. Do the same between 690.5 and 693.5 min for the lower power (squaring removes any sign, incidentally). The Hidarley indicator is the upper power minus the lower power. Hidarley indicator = -8017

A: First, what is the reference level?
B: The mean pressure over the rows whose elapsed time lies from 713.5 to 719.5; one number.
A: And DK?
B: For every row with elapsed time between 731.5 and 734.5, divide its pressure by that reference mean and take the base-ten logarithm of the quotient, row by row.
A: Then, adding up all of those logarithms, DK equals 1.0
